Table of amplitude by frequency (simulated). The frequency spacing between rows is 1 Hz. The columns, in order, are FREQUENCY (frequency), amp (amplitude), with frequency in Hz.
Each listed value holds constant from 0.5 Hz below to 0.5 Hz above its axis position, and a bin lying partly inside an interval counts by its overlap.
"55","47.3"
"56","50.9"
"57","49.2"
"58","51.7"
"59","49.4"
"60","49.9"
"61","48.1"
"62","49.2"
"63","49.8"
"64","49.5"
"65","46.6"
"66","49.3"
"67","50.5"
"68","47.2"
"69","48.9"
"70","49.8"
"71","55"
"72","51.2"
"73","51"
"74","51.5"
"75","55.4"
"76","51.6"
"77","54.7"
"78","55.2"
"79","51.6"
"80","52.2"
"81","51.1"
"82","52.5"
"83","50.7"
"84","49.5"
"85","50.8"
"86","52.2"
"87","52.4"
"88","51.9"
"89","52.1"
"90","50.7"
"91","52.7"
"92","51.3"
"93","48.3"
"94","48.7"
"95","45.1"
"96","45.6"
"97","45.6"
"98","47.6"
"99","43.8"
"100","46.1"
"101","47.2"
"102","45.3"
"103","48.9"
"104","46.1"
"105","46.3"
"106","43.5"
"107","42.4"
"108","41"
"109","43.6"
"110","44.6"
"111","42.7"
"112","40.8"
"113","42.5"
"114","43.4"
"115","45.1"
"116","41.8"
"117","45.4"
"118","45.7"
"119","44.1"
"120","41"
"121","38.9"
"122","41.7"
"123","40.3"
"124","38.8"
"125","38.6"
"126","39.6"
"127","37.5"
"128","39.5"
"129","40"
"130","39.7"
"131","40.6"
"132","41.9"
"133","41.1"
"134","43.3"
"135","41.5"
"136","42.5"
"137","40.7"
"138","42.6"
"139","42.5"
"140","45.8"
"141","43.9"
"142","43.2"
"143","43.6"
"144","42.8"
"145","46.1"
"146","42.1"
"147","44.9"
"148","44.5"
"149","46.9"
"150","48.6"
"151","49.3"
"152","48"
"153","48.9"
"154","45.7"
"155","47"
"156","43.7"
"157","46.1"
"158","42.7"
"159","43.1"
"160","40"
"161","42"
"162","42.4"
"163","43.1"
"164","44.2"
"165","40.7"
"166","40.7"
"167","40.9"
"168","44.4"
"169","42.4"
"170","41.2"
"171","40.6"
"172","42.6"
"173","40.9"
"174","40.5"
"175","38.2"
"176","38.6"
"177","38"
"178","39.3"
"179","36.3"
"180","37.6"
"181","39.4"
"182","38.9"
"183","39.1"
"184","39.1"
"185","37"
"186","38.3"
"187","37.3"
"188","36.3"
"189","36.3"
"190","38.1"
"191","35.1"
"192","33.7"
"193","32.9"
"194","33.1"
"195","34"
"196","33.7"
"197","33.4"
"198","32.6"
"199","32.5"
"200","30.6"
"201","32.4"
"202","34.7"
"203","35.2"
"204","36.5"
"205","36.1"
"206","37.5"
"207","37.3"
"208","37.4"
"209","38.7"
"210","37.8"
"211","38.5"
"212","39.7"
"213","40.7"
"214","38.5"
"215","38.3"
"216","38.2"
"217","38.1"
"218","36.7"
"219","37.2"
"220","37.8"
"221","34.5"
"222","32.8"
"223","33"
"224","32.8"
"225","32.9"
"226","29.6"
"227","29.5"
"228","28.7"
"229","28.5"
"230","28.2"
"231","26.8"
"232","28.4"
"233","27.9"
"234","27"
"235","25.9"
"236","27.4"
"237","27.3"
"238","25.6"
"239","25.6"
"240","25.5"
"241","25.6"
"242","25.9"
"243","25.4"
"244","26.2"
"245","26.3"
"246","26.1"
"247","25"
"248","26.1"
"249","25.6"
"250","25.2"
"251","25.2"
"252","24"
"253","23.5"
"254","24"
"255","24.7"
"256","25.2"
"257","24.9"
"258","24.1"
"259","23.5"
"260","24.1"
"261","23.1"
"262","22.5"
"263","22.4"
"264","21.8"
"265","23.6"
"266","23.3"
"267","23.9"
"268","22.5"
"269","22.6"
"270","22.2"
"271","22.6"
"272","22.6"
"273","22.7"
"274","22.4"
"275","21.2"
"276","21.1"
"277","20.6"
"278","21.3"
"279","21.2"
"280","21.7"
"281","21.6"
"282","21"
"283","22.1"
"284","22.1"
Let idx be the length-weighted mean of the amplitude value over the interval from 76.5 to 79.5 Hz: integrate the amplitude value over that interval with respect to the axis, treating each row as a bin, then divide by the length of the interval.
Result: 54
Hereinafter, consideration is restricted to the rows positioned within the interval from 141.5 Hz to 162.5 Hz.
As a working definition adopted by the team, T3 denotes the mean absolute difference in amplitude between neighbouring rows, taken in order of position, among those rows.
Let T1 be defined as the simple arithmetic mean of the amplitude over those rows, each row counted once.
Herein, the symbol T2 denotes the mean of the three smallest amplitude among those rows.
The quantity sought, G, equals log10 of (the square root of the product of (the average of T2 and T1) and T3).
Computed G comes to 0.96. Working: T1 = 45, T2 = 41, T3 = 1.9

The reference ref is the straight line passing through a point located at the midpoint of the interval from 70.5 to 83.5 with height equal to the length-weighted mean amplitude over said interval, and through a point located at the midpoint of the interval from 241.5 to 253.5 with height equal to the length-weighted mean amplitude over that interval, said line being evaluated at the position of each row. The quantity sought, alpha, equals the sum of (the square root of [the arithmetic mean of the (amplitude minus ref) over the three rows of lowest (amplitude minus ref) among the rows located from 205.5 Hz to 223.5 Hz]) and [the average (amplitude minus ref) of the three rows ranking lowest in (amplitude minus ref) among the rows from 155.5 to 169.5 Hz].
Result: 4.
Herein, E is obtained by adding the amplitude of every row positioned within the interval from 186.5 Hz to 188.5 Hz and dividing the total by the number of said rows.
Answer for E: 36.8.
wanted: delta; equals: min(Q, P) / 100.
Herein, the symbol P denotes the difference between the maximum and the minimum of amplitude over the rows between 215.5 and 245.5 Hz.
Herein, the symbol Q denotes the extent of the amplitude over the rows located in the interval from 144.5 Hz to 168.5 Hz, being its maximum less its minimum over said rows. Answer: 0.09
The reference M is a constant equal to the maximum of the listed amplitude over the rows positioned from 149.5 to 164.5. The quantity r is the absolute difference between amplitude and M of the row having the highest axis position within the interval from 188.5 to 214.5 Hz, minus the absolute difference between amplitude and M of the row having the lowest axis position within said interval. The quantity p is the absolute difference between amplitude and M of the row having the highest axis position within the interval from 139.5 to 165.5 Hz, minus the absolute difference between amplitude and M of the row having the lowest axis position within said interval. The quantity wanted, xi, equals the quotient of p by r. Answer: -2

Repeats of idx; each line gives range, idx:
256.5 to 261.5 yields 24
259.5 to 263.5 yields 23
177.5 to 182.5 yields 38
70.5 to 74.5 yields 52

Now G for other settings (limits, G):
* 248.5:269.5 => 0.58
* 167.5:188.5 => 0.84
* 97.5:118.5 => 0.97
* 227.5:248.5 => 0.62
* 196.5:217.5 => 0.75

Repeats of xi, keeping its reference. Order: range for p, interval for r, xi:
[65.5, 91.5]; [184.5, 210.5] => -4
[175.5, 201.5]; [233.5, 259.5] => 2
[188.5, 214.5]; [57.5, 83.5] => 2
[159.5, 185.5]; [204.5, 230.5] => 0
